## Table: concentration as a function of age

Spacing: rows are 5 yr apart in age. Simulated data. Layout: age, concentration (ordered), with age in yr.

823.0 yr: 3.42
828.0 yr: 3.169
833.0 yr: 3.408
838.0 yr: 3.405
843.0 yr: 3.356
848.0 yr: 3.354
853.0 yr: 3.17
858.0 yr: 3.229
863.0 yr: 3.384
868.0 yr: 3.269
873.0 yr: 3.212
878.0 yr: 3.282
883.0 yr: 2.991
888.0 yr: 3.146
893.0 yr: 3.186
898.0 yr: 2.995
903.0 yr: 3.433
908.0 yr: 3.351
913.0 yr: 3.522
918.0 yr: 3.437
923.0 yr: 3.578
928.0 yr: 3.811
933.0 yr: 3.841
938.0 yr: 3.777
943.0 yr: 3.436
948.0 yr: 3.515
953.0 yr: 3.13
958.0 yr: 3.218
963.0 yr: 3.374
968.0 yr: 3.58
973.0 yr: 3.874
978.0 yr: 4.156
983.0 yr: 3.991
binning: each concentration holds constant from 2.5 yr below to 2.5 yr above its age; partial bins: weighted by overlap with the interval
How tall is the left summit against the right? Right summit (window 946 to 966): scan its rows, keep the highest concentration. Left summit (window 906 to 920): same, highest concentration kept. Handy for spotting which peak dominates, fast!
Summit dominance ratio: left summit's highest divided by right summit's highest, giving 1.00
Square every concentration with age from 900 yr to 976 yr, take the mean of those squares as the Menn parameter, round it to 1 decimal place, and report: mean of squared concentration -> 12.5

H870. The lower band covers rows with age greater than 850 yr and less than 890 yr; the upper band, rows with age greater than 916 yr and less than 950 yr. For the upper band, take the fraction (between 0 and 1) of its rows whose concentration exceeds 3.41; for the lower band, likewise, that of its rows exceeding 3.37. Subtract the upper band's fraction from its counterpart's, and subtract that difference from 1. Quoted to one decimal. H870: 1.9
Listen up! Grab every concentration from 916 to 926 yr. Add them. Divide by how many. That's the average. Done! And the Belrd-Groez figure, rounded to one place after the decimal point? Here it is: 3.5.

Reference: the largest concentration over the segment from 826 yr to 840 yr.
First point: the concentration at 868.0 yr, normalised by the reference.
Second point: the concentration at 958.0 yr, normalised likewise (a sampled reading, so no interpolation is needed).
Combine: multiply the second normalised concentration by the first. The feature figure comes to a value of 0.91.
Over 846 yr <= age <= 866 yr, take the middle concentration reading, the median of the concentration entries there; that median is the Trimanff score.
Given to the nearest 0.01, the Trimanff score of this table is 3.29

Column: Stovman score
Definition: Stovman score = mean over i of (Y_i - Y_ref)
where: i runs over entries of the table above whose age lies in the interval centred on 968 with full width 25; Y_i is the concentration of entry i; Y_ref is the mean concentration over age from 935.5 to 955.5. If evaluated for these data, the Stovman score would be 0.18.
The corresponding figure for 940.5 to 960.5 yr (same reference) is -0.14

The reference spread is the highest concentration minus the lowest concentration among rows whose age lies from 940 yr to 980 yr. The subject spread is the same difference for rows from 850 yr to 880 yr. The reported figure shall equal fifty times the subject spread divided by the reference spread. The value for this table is 10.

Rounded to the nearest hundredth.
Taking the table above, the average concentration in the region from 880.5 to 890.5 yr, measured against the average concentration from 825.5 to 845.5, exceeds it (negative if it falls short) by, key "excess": -0.27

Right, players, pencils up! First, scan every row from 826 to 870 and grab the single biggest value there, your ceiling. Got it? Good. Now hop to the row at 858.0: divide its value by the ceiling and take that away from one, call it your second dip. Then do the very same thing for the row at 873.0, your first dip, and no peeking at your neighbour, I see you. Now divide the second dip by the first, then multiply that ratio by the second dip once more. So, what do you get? 0.05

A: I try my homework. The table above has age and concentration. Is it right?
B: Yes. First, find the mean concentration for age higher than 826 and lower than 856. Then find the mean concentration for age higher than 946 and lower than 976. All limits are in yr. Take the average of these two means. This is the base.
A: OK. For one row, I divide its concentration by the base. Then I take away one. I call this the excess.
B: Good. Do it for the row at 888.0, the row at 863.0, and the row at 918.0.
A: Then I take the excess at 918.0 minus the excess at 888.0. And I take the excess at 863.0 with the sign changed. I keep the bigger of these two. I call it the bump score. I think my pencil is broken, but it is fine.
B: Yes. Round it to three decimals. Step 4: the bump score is 0.086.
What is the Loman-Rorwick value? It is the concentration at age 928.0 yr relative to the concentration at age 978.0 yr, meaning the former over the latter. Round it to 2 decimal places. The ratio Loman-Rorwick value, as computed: 0.92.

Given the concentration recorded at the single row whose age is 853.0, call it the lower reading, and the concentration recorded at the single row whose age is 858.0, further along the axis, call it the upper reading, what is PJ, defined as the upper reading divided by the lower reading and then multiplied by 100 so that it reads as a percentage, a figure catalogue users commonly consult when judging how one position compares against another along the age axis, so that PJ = 102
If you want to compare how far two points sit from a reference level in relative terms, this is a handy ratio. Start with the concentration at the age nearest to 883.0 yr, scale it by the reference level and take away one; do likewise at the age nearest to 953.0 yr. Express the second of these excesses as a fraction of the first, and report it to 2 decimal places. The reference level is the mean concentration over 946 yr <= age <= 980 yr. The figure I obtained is 0.75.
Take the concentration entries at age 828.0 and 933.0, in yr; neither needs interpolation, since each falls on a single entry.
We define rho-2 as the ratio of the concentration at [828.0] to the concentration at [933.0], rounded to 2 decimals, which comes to 0.83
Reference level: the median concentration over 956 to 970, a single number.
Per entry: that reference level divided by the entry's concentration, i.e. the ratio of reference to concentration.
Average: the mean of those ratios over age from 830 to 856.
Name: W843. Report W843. 1.01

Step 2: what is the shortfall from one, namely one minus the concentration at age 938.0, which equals -2.8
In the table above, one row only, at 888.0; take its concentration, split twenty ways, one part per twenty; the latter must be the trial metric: 0.157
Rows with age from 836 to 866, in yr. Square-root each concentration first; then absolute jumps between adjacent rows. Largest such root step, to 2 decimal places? 0.05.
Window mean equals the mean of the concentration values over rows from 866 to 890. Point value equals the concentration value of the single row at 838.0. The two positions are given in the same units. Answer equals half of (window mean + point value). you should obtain 3.29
